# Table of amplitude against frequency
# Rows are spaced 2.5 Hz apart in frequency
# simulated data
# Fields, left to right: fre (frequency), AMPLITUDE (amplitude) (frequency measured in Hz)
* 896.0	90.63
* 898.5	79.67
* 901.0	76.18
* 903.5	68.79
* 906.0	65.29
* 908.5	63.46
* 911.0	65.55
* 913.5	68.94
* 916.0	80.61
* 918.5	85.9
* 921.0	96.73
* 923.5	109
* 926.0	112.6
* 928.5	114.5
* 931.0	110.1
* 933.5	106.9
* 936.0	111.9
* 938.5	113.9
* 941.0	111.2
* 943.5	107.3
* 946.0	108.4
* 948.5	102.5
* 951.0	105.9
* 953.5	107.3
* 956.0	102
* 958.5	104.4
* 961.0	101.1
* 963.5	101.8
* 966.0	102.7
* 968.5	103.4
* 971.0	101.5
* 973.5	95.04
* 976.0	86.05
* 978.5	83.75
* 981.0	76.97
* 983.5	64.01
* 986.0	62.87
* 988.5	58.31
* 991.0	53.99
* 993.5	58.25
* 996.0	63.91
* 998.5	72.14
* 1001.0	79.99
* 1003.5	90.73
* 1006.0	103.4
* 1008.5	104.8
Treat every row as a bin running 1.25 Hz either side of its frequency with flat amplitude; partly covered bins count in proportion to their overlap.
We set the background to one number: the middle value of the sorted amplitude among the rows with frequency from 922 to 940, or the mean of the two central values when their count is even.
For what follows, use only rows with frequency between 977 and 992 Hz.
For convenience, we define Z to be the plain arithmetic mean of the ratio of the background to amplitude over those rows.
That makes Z 1.72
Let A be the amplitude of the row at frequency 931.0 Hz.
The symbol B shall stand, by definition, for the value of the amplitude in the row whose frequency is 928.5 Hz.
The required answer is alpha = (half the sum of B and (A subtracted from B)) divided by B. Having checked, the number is 0.52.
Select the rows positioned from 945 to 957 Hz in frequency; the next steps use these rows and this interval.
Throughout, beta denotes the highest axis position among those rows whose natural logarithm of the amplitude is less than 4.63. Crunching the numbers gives 956.0 Hz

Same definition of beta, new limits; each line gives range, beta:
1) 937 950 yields 948.5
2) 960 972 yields 971.0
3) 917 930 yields 921.0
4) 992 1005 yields 1003.5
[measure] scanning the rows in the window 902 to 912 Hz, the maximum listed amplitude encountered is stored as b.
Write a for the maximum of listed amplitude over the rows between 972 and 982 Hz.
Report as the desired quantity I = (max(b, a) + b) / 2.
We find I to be 82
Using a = 95.04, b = 68.79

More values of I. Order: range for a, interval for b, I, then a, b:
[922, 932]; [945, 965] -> 111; 114.5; 108.4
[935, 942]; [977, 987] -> 99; 113.9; 83.75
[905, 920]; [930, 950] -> 114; 85.9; 113.9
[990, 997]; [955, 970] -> 104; 63.91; 104.4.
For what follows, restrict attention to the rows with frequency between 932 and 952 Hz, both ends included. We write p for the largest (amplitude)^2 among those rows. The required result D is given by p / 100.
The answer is 130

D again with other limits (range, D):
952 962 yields 115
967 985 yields 107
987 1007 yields 107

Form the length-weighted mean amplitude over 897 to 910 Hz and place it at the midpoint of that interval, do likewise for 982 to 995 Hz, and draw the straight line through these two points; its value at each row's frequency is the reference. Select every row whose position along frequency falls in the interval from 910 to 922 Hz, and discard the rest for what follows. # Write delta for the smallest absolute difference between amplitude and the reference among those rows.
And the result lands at 1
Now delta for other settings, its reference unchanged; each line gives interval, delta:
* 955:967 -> 38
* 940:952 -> 37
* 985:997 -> 1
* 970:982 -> 16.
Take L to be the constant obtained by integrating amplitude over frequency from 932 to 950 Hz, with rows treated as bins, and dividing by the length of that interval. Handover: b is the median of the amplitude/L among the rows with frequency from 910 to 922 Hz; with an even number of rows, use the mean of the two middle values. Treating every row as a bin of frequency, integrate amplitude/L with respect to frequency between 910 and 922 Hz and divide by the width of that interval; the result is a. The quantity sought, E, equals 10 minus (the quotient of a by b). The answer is 9.014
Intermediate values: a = 0.7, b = 0.7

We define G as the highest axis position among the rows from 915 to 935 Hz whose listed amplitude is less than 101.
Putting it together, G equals 921.0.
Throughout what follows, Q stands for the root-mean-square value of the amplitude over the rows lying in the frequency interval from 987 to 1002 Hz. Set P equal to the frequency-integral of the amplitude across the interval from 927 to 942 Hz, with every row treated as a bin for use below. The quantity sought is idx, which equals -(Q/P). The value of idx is -0.039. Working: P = 1672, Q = 65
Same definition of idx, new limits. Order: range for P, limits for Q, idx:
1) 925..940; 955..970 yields -0.061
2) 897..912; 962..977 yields -0.094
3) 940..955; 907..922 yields -0.048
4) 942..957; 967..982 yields -0.058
